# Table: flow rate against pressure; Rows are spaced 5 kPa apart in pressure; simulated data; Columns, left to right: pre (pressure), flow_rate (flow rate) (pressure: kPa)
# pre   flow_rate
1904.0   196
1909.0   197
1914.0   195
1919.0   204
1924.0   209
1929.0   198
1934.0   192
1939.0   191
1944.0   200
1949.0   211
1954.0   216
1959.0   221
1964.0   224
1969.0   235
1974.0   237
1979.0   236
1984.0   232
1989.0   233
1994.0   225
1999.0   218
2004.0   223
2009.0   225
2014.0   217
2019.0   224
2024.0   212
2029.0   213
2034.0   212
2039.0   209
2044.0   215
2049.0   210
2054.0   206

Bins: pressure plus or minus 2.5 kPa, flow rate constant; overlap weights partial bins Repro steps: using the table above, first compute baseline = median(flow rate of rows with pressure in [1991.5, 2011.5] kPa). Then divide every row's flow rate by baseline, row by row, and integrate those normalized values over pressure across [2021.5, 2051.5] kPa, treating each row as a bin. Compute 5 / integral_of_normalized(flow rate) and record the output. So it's 0.176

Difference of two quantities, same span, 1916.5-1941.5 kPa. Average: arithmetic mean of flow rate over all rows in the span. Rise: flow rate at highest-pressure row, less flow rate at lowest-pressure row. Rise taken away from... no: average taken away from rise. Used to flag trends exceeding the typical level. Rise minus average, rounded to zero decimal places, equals -212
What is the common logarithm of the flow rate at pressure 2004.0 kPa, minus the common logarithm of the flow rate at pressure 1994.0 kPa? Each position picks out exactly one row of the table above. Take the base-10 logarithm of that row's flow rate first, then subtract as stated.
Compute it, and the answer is 0.00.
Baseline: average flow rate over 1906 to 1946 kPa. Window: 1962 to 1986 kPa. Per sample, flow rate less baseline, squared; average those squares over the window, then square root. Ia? 35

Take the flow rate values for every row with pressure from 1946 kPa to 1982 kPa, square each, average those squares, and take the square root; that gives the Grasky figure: 226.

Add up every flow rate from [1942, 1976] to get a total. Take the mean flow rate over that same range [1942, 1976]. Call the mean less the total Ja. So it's -1323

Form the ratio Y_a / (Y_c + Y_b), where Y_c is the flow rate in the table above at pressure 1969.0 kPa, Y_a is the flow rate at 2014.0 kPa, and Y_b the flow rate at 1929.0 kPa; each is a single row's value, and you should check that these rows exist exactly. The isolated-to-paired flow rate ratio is 0.501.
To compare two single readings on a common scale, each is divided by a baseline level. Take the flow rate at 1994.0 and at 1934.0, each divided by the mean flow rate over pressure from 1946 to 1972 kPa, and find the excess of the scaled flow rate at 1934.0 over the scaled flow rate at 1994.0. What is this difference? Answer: -0.15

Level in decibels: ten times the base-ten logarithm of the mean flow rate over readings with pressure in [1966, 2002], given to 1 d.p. 23.6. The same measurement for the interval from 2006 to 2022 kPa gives 23.5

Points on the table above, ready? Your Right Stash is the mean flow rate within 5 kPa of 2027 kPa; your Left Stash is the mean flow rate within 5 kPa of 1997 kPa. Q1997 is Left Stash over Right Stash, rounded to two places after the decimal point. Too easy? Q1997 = 1.04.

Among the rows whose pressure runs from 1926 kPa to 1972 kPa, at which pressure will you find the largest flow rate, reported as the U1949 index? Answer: 1969.0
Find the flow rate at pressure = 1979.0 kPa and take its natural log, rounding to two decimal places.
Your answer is 5.46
